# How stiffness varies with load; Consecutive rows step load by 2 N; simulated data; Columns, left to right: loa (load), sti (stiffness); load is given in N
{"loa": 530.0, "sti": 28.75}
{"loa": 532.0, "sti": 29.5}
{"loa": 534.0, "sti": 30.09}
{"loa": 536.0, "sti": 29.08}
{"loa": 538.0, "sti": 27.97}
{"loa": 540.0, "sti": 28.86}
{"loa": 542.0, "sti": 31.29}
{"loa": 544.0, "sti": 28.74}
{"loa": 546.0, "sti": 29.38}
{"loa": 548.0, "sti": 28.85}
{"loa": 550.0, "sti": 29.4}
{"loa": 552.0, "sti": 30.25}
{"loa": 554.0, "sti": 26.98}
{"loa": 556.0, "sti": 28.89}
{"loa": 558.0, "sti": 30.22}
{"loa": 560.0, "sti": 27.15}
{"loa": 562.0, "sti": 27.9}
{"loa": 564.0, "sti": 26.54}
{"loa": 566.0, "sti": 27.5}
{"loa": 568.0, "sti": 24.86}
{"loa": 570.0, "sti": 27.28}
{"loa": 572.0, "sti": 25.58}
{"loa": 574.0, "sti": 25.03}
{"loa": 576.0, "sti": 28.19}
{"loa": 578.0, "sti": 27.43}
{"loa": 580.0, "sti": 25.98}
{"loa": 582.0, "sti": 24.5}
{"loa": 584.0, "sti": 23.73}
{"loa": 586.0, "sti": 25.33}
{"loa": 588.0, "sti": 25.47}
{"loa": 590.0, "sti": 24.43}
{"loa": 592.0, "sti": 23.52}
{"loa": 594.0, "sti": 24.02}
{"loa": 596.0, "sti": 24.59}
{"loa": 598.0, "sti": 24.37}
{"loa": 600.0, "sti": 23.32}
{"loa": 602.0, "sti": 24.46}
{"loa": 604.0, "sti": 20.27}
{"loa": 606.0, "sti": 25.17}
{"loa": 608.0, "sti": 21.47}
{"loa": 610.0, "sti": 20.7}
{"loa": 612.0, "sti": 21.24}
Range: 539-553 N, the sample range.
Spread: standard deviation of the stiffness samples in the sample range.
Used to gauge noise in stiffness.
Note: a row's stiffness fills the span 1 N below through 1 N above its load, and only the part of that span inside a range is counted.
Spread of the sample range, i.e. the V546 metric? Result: 0.9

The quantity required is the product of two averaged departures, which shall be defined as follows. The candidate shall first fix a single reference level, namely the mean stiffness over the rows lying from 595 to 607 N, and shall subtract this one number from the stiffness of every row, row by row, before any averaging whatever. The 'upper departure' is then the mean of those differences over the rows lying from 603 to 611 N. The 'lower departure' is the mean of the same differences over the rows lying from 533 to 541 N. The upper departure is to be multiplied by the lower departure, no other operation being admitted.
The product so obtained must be -10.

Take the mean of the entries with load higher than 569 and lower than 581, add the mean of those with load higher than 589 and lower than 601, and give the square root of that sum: 7.1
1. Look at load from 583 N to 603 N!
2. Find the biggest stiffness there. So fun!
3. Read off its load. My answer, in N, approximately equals 588.0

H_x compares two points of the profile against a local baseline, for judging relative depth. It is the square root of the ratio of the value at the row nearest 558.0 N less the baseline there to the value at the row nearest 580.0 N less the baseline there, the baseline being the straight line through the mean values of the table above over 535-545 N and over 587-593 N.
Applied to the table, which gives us 2.2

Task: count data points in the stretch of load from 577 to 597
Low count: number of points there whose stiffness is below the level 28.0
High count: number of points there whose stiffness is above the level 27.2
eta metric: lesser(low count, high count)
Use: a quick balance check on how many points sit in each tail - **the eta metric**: 1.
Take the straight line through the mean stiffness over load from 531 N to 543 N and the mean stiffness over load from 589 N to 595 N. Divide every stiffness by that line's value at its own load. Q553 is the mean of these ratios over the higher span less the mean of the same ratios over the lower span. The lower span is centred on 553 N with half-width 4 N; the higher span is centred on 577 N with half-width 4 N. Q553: 0.010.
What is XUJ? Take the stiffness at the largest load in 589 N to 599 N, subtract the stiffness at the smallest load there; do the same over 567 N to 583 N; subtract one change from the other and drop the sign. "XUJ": 0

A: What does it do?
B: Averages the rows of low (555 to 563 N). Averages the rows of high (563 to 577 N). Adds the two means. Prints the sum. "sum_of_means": 55.0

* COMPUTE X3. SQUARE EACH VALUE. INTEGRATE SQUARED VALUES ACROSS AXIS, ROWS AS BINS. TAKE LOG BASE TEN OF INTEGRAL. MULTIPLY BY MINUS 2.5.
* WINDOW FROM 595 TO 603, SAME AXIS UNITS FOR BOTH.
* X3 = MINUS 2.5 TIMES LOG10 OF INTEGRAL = -9.2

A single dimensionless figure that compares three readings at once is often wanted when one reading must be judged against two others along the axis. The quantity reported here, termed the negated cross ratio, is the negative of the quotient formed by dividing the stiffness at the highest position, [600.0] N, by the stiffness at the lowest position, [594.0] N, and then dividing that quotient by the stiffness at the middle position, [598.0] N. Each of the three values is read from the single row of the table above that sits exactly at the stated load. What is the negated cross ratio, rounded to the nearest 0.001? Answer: -0.040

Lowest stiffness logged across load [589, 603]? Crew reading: 23.32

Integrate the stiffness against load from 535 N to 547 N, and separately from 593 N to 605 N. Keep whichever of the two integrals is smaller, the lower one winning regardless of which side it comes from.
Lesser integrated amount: 282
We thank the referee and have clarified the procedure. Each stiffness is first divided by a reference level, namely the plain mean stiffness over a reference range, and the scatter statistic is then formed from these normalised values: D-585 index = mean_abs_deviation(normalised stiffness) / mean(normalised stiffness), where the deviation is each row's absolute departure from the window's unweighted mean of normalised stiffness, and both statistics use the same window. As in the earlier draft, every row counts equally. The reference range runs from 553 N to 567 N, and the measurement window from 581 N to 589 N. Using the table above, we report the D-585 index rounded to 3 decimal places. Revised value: 0.026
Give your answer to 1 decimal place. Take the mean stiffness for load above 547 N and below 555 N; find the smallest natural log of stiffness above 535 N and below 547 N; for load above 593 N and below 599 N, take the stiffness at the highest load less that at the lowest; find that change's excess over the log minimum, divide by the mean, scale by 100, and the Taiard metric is -10.3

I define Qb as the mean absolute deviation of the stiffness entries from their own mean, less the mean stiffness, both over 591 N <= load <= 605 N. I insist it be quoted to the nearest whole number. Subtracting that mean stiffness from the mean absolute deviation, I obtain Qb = -23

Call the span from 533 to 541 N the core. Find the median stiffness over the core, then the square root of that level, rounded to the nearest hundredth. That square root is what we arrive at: 5.38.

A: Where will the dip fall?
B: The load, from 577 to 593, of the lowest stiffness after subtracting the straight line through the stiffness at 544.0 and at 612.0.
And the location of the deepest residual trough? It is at 584.0 N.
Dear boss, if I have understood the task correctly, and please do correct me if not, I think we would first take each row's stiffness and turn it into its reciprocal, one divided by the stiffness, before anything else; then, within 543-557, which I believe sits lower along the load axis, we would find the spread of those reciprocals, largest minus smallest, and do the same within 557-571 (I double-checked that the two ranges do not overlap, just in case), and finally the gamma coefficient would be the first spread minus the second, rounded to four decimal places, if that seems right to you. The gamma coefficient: -0.0031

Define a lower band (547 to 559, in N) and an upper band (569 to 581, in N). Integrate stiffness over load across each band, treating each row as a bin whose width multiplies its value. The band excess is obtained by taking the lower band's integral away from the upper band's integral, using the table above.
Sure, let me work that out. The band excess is -30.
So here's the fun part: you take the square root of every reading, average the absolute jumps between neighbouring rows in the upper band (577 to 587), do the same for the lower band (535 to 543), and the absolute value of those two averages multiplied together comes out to 0.018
